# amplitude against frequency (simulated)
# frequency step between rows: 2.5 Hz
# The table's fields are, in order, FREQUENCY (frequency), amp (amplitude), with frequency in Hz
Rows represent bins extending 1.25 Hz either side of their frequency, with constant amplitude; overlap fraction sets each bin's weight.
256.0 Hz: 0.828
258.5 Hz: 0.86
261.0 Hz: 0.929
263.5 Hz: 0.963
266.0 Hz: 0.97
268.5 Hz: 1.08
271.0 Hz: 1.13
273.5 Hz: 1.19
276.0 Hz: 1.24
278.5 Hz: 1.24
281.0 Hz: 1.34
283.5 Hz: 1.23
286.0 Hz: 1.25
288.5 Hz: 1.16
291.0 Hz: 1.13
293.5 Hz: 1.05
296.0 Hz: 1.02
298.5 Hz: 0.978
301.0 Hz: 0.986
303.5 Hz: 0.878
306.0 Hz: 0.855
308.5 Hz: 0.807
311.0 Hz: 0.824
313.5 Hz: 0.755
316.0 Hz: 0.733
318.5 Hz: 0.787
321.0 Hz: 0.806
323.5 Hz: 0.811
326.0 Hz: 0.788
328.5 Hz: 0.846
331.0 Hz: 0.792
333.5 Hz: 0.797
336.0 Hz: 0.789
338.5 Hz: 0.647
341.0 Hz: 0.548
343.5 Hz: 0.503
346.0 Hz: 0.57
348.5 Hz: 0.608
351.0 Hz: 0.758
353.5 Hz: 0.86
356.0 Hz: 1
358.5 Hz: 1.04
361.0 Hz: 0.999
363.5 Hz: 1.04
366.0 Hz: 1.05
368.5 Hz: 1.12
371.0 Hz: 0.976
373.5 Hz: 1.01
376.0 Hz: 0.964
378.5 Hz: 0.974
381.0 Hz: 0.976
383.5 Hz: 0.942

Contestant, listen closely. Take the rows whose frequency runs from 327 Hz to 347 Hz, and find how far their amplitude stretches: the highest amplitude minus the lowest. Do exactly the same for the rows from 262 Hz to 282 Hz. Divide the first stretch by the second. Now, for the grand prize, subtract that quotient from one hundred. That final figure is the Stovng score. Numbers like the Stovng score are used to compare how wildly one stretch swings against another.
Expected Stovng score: 99.1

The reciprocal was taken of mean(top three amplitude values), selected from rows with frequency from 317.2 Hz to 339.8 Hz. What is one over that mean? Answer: 1.22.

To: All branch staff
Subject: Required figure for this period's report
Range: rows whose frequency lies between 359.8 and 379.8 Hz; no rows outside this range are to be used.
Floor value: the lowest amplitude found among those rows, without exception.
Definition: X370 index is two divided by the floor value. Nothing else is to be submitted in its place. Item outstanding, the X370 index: 2.1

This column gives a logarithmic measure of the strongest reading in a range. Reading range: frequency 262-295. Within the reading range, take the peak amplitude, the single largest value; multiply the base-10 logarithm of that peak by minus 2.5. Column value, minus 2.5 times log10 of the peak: -0.32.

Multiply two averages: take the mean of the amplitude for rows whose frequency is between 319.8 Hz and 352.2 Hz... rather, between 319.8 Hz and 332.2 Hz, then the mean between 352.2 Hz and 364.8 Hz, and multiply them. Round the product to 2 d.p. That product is 0.80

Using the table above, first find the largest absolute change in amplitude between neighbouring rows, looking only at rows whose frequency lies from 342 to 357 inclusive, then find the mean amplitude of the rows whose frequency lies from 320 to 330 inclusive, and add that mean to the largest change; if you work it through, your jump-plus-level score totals 0.96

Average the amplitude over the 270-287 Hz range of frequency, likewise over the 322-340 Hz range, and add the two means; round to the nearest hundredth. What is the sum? 2.01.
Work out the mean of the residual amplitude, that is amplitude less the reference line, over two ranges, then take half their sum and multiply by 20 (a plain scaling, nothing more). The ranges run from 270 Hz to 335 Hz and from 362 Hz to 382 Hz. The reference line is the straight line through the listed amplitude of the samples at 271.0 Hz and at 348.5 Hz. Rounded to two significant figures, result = 6.2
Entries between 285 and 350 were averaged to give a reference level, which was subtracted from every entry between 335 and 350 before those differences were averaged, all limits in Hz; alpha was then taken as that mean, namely -0.22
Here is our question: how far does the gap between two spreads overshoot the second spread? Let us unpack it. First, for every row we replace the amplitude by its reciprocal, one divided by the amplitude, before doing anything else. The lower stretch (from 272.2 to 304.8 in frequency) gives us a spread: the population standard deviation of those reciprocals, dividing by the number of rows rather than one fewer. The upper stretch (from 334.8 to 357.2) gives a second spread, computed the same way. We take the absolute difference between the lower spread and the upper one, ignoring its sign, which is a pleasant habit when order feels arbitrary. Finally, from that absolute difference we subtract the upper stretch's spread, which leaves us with -0.11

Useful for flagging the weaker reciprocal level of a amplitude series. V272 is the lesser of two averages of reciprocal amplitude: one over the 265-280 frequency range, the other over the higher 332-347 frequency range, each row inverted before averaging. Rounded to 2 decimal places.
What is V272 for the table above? 0.88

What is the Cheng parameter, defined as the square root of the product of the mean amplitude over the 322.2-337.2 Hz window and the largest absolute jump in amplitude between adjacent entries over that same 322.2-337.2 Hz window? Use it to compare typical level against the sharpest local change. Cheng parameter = 0.22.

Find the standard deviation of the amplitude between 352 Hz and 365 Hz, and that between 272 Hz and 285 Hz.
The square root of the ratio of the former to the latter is 1.2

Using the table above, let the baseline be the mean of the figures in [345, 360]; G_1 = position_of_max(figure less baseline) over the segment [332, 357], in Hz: 356.0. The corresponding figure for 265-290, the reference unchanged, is 281.0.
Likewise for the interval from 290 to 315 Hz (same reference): 291.0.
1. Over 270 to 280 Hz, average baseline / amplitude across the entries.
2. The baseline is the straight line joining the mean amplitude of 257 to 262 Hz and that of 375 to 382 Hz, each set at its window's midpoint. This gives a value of 0.75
